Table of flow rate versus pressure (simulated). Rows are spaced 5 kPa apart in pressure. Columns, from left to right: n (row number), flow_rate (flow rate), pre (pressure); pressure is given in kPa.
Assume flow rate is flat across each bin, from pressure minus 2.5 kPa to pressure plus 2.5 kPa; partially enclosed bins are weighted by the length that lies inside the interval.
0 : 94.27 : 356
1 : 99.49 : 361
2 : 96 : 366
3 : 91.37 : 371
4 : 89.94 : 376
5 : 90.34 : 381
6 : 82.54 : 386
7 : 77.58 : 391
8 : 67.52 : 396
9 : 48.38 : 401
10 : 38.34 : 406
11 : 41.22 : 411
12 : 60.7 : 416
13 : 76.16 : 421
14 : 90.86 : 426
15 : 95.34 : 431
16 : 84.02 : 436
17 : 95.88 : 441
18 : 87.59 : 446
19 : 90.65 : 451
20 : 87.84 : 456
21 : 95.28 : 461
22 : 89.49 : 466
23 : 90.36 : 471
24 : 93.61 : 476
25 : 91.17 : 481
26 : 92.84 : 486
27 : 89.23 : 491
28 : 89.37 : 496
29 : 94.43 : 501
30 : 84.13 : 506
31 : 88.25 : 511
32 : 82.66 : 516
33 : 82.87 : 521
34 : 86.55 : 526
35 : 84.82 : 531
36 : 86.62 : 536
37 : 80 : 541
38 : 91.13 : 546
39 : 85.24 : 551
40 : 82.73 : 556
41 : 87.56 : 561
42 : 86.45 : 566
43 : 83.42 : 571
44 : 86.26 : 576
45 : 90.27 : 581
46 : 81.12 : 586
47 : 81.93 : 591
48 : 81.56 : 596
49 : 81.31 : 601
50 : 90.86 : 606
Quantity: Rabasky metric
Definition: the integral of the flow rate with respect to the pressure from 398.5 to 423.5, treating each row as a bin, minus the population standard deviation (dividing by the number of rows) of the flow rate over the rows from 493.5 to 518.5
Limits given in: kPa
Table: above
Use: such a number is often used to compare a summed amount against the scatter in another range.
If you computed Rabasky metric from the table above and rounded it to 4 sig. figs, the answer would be 1320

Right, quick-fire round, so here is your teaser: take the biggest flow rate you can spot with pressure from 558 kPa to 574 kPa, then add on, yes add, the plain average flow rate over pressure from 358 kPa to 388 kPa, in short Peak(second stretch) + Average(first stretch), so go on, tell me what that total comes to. 179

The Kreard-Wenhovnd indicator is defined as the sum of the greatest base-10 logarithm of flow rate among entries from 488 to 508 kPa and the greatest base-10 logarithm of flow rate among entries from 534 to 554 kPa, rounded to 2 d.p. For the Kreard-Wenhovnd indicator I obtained 3.93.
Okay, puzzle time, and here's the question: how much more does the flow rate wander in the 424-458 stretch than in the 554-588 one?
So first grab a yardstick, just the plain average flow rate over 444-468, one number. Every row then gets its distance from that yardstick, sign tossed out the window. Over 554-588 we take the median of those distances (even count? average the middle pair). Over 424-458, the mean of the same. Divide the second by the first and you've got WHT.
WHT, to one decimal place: 0.8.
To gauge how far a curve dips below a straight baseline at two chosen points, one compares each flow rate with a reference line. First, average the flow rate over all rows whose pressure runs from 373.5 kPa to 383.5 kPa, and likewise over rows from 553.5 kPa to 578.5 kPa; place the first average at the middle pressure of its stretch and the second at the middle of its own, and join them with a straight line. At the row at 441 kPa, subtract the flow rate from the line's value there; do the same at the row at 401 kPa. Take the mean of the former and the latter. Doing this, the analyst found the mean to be 17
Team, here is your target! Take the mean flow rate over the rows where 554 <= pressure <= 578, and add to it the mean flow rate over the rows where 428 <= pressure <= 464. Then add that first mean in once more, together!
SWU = 262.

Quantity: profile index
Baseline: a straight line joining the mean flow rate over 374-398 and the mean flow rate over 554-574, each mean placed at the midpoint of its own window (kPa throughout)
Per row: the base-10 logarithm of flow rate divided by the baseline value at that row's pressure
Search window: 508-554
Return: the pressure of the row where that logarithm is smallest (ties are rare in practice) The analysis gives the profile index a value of 541 kPa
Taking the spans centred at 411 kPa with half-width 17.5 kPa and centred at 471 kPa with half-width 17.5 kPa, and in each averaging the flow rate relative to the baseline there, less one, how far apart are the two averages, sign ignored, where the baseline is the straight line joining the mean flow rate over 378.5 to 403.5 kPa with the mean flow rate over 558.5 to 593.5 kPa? 0.36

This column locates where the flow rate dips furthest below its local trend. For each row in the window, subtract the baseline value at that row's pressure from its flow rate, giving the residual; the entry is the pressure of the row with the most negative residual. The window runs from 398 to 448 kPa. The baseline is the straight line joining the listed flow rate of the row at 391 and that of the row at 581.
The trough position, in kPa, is 406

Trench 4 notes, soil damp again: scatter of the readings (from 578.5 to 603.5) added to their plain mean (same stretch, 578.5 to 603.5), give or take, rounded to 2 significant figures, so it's 87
